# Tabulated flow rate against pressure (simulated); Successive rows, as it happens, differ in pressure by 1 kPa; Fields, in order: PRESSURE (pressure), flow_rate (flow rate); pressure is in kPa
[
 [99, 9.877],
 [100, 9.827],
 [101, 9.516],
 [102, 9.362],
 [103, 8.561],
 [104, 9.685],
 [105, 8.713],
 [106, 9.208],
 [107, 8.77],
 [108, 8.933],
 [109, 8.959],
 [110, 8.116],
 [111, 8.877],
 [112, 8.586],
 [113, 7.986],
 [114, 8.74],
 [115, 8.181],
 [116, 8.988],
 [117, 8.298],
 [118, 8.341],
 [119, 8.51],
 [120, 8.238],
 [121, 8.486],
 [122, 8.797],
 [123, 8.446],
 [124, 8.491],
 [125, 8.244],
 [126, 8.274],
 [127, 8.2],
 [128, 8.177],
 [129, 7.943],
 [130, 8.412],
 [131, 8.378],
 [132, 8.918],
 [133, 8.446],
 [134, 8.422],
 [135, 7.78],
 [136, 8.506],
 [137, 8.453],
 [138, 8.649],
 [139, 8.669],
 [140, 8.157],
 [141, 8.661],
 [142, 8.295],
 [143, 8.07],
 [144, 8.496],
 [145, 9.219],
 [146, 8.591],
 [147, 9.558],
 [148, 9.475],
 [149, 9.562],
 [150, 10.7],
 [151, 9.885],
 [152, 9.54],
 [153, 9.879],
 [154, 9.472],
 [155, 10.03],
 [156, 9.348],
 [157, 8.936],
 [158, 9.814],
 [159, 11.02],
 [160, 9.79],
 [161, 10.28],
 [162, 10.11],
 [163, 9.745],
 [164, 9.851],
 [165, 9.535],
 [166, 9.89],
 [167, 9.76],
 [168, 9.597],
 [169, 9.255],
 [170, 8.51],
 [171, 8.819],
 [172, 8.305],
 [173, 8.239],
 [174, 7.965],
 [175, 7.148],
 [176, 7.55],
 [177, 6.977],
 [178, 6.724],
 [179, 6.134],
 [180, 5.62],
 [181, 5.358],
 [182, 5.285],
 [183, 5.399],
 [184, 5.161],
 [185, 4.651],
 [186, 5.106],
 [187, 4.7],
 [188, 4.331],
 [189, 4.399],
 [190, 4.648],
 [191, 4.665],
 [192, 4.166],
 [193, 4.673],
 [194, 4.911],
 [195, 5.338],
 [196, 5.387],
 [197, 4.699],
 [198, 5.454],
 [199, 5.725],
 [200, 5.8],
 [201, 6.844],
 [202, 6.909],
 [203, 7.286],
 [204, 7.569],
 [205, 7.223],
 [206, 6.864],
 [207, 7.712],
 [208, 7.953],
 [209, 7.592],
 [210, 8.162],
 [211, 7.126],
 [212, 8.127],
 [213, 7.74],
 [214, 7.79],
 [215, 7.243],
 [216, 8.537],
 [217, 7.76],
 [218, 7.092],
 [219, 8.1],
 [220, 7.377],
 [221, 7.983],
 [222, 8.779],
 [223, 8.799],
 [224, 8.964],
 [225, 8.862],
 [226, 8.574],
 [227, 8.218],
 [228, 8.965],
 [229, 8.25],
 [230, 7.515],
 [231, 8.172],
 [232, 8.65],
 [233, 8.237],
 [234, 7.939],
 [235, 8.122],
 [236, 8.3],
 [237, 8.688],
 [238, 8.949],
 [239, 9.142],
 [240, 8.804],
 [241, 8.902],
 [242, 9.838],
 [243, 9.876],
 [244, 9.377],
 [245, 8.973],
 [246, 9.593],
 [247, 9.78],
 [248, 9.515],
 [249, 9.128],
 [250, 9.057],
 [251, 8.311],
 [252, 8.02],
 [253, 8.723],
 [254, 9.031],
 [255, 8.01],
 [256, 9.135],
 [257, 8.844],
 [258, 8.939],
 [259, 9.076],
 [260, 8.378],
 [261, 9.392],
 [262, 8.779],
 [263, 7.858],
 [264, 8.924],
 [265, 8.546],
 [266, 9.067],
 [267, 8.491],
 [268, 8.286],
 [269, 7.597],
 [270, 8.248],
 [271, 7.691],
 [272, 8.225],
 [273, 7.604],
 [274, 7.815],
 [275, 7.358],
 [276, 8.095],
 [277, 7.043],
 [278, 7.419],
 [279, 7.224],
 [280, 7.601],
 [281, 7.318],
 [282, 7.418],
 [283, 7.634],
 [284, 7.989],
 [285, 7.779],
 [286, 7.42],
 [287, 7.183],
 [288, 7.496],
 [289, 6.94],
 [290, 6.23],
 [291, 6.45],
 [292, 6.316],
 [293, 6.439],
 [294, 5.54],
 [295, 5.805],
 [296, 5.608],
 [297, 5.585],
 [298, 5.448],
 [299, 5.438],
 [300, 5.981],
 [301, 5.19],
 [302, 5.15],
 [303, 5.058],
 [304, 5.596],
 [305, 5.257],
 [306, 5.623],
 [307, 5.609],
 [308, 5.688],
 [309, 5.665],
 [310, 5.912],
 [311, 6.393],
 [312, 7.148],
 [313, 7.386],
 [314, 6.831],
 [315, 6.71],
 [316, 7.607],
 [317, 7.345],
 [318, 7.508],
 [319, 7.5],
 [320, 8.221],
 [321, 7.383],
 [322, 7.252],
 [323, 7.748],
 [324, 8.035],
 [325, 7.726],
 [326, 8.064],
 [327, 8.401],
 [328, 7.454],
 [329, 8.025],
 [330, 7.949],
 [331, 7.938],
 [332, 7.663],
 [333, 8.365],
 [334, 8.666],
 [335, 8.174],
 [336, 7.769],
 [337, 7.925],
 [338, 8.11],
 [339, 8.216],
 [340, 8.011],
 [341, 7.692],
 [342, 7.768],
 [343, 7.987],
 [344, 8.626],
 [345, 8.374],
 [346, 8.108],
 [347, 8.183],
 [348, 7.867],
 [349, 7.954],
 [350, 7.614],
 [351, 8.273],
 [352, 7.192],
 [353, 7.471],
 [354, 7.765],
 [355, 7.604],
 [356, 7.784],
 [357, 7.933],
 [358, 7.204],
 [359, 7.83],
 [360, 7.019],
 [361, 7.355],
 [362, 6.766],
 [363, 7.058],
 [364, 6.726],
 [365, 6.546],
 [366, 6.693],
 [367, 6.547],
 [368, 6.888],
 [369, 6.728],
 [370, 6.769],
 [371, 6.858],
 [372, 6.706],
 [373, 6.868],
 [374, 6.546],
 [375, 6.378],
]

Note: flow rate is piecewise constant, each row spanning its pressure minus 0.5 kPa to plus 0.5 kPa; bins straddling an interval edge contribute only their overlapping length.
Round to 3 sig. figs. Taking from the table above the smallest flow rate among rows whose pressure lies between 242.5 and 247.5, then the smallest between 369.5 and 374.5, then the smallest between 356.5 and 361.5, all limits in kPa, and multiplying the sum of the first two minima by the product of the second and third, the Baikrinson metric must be 713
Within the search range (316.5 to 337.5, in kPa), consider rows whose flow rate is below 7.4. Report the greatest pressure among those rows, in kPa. 322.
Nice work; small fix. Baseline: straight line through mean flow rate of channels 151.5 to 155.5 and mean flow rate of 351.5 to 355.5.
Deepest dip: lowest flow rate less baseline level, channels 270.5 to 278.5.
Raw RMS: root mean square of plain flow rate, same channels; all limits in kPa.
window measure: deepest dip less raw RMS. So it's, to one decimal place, -9.0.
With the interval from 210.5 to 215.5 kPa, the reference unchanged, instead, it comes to -9.6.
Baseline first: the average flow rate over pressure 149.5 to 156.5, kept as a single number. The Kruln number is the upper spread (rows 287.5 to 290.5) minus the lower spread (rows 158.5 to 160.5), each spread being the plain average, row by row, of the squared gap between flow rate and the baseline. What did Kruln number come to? 8.3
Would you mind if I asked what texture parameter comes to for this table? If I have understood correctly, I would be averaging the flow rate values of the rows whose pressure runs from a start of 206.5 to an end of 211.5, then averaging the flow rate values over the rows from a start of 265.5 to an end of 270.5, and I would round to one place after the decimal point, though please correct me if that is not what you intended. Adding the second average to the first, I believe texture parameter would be 16.0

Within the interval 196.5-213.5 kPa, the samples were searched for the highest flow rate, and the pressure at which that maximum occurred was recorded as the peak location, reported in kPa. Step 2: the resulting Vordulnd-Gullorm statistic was 210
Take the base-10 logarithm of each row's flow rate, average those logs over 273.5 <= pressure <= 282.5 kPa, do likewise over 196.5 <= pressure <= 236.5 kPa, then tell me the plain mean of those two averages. 0.877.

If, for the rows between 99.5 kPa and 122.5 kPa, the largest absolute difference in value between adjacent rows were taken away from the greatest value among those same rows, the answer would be 8.7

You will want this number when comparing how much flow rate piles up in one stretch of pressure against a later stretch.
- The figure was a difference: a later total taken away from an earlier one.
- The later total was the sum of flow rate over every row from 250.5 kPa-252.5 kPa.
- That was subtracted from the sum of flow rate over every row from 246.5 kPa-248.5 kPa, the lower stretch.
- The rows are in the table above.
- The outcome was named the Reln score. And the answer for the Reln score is 3.0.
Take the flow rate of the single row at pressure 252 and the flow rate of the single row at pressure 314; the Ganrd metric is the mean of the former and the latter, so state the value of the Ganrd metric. 7.4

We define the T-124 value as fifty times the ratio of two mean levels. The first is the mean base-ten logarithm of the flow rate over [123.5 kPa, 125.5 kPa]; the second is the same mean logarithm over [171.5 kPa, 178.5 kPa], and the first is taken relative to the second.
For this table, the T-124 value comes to 53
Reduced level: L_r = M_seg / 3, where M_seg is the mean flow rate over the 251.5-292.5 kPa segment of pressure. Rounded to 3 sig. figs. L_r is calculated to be 2.65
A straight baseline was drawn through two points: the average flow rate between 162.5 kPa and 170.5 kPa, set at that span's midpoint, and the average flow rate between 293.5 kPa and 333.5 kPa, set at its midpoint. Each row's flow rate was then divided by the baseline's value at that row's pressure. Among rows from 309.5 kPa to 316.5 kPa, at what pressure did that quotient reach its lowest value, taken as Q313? 310 kPa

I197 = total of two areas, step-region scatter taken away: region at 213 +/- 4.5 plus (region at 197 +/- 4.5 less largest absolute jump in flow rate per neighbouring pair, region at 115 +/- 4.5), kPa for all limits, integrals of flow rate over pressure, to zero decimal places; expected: 118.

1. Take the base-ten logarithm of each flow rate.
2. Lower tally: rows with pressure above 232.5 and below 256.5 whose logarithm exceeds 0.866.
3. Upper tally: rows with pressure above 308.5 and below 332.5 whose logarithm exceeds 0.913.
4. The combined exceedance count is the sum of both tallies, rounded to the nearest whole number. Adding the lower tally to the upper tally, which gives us 26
